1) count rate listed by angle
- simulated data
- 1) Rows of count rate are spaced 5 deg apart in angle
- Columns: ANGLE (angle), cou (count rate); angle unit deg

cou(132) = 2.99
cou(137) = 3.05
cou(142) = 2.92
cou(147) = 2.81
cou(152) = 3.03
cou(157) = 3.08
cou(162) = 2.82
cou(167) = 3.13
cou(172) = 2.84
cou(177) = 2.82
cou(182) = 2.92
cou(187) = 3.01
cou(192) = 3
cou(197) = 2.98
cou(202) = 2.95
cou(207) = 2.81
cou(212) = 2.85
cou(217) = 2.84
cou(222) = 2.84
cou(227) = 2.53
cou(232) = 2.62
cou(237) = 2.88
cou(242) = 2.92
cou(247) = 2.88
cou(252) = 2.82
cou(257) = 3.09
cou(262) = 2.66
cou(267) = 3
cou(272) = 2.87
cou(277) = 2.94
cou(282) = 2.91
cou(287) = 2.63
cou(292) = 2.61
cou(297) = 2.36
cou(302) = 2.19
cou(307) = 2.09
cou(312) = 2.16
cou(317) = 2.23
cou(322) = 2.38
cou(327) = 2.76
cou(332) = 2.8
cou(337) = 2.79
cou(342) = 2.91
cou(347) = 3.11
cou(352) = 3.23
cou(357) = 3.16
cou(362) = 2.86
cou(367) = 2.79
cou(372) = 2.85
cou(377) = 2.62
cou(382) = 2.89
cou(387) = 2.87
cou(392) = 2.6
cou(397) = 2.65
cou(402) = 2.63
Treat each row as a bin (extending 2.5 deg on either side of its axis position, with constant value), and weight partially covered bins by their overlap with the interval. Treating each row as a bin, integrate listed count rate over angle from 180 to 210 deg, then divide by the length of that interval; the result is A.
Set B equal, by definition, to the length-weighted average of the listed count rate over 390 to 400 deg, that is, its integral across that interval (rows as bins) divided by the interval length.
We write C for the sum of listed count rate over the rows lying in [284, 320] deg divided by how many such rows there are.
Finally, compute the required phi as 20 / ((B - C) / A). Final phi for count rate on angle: 195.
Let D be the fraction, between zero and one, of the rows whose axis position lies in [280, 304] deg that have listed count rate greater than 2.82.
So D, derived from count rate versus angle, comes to 0.2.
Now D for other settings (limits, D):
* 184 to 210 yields 0.8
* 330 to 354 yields 0.6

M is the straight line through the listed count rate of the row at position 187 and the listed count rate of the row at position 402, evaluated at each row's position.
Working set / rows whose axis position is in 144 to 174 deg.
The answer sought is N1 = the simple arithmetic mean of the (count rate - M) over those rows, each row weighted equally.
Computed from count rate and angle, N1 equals -0.11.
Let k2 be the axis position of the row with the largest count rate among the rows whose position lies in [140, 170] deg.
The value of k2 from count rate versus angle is 167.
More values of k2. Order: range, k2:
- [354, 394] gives 357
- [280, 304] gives 282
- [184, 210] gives 187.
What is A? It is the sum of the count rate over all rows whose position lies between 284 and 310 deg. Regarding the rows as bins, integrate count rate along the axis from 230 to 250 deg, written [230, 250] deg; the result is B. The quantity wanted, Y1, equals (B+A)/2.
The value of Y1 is 34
